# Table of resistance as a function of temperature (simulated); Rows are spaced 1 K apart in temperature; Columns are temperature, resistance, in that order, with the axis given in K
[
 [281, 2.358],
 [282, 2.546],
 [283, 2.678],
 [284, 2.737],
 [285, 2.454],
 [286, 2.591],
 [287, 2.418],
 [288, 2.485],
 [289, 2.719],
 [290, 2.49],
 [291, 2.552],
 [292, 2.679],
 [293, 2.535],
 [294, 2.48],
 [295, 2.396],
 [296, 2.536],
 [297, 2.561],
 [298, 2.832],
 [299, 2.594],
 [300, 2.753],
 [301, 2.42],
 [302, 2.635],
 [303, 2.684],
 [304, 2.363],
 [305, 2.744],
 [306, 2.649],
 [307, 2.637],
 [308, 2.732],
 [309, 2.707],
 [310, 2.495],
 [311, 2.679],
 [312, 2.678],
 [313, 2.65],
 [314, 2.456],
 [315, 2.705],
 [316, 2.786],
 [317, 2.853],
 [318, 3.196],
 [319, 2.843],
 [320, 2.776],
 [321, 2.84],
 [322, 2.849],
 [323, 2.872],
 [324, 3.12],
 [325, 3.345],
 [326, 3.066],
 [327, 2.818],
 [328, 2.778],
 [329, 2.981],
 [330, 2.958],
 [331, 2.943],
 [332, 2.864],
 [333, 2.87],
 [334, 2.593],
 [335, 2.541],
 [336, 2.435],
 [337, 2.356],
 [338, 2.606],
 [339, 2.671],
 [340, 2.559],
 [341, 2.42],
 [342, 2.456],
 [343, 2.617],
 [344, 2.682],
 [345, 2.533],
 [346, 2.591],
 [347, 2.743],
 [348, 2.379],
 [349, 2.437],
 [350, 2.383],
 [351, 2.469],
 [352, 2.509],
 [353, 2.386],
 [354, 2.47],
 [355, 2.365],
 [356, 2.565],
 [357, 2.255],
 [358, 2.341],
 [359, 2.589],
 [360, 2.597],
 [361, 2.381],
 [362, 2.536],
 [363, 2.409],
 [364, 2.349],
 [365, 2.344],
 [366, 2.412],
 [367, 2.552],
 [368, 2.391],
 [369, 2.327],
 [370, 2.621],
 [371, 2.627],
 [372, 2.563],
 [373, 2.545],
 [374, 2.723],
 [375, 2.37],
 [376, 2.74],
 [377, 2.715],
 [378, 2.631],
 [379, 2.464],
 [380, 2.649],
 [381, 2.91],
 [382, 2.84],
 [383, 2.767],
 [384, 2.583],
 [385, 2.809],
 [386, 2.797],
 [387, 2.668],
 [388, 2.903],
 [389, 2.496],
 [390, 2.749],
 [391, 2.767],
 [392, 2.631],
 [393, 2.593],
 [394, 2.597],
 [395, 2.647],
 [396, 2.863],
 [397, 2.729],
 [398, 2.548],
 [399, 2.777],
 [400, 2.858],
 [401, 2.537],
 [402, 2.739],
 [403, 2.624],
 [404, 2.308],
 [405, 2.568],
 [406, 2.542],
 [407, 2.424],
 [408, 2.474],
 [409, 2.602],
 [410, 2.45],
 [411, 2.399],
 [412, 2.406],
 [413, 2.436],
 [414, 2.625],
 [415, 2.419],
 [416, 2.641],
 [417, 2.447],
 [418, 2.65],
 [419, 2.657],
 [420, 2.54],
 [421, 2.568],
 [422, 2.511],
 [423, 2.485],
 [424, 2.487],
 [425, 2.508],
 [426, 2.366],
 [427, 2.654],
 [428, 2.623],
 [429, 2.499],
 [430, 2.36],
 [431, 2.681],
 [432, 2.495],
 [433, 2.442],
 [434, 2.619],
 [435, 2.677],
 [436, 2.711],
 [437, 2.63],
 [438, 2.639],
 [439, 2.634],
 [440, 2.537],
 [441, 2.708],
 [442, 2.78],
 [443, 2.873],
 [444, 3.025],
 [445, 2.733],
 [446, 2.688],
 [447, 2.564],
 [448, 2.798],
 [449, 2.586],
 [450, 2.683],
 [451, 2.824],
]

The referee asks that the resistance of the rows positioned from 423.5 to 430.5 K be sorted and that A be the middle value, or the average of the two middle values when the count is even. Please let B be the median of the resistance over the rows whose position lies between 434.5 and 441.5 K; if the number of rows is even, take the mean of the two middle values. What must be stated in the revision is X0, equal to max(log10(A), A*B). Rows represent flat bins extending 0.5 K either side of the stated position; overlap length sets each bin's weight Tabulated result 6.6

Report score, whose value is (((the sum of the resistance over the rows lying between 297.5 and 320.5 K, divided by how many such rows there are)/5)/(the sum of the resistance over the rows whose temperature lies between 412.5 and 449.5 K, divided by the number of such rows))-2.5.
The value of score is -2.29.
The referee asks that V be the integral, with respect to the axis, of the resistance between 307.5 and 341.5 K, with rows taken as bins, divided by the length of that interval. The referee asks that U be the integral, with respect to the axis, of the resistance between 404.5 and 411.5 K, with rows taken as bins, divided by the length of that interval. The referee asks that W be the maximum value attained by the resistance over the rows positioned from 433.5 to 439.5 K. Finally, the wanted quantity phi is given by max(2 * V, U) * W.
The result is 15.0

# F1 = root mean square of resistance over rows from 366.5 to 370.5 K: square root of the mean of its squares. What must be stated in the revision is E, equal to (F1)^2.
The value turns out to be 6.13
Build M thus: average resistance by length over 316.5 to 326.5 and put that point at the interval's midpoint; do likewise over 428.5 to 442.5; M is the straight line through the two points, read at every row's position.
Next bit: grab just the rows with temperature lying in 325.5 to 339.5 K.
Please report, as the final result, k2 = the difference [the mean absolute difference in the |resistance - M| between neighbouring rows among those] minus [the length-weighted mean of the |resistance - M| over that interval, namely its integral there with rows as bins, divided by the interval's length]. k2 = -0.12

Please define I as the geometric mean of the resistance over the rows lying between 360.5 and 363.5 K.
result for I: 2.44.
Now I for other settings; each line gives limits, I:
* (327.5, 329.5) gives 2.88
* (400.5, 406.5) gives 2.55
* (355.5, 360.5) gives 2.47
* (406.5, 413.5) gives 2.46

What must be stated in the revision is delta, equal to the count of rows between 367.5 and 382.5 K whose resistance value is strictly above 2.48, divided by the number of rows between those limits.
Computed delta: 0.73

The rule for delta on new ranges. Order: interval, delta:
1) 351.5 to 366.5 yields 0.33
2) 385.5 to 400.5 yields 1.00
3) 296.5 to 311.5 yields 0.87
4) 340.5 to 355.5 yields 0.40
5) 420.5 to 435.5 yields 0.80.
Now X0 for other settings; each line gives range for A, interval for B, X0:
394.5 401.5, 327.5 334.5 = 7.8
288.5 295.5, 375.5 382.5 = 6.9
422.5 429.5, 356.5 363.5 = 6.0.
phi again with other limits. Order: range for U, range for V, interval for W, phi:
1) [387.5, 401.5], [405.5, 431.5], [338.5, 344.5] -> 13.5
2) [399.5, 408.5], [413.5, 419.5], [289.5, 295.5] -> 13.8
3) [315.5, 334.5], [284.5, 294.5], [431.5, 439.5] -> 13.8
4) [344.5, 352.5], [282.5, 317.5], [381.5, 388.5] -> 15.2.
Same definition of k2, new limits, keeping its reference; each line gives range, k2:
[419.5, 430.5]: -0.05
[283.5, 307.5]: -0.31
